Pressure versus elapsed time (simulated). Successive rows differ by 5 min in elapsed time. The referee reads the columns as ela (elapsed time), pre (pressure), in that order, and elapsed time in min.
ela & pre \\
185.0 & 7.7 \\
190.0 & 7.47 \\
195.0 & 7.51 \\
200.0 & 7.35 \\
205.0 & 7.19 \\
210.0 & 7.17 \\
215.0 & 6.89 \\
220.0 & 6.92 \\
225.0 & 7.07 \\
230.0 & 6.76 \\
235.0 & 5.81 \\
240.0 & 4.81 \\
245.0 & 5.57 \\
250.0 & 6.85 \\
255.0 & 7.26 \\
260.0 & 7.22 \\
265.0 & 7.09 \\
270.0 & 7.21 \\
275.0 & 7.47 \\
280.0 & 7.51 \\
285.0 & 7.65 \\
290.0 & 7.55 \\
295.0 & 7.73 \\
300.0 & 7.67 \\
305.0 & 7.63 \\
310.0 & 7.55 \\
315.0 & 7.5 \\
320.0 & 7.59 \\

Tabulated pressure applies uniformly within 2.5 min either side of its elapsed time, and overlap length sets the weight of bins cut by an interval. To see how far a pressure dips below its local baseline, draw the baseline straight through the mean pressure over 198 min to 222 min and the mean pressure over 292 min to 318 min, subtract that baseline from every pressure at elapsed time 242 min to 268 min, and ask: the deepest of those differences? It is -1.7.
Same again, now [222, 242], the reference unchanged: -2.5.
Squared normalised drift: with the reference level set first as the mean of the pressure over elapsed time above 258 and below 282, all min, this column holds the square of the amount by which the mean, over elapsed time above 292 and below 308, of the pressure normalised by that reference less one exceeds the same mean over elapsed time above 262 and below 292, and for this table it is 0.0013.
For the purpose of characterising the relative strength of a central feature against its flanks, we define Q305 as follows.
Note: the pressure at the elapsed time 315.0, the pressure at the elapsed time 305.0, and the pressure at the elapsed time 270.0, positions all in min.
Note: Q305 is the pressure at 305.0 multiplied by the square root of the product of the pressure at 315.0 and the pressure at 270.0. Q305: 56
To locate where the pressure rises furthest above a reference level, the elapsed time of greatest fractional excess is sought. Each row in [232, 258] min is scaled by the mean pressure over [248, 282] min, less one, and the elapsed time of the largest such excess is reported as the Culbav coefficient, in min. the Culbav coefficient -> 255.0 min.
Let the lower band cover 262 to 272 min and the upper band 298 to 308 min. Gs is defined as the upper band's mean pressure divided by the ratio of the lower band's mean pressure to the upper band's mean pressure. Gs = 8.2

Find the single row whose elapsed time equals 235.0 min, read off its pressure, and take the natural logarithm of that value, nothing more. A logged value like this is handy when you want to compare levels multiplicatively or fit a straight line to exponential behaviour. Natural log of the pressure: 1.76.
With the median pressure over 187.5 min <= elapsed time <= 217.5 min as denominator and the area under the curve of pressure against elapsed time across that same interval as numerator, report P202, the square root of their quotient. 5.475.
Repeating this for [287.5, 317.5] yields 5.483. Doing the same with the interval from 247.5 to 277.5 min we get 5.465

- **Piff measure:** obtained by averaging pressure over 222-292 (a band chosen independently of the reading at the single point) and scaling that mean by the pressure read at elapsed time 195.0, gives 51.4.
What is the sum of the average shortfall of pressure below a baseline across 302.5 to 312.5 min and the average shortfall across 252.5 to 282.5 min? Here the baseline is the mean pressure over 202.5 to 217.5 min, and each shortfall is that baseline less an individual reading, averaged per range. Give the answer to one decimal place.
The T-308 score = -0.7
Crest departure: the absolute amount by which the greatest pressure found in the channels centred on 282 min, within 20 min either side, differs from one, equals 6.7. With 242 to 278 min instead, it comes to 6.5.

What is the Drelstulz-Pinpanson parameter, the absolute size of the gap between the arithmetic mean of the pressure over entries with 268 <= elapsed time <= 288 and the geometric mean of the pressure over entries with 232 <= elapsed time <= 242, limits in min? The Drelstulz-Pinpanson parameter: 2.2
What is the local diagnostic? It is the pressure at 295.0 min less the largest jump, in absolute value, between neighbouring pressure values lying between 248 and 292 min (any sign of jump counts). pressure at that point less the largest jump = 7.3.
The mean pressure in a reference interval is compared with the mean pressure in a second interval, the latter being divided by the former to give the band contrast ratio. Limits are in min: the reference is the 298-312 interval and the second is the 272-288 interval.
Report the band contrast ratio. 0.99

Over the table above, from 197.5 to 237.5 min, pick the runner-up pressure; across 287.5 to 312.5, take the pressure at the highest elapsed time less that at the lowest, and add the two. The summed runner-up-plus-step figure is 7.19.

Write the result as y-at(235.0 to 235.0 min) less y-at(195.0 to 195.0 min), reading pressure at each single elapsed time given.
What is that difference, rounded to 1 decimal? -1.7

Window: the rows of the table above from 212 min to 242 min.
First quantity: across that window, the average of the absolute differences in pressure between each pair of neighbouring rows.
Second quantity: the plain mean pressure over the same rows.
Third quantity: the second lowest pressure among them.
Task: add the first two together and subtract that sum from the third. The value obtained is -1.1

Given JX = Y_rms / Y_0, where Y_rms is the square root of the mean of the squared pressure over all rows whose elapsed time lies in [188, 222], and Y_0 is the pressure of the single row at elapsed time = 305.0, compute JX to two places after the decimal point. 0.95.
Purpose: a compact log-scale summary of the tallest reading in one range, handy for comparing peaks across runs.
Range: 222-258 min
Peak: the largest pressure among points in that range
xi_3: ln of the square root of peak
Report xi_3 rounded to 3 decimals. 0.991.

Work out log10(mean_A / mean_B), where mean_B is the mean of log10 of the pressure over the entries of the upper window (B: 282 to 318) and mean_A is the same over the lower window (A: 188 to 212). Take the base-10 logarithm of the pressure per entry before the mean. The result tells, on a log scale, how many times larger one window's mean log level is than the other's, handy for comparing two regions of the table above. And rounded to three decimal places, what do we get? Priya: -0.008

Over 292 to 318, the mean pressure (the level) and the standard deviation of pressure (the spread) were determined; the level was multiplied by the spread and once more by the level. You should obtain 5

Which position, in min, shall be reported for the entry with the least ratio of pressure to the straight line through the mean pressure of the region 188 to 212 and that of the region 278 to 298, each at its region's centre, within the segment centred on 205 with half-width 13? 215.0 min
